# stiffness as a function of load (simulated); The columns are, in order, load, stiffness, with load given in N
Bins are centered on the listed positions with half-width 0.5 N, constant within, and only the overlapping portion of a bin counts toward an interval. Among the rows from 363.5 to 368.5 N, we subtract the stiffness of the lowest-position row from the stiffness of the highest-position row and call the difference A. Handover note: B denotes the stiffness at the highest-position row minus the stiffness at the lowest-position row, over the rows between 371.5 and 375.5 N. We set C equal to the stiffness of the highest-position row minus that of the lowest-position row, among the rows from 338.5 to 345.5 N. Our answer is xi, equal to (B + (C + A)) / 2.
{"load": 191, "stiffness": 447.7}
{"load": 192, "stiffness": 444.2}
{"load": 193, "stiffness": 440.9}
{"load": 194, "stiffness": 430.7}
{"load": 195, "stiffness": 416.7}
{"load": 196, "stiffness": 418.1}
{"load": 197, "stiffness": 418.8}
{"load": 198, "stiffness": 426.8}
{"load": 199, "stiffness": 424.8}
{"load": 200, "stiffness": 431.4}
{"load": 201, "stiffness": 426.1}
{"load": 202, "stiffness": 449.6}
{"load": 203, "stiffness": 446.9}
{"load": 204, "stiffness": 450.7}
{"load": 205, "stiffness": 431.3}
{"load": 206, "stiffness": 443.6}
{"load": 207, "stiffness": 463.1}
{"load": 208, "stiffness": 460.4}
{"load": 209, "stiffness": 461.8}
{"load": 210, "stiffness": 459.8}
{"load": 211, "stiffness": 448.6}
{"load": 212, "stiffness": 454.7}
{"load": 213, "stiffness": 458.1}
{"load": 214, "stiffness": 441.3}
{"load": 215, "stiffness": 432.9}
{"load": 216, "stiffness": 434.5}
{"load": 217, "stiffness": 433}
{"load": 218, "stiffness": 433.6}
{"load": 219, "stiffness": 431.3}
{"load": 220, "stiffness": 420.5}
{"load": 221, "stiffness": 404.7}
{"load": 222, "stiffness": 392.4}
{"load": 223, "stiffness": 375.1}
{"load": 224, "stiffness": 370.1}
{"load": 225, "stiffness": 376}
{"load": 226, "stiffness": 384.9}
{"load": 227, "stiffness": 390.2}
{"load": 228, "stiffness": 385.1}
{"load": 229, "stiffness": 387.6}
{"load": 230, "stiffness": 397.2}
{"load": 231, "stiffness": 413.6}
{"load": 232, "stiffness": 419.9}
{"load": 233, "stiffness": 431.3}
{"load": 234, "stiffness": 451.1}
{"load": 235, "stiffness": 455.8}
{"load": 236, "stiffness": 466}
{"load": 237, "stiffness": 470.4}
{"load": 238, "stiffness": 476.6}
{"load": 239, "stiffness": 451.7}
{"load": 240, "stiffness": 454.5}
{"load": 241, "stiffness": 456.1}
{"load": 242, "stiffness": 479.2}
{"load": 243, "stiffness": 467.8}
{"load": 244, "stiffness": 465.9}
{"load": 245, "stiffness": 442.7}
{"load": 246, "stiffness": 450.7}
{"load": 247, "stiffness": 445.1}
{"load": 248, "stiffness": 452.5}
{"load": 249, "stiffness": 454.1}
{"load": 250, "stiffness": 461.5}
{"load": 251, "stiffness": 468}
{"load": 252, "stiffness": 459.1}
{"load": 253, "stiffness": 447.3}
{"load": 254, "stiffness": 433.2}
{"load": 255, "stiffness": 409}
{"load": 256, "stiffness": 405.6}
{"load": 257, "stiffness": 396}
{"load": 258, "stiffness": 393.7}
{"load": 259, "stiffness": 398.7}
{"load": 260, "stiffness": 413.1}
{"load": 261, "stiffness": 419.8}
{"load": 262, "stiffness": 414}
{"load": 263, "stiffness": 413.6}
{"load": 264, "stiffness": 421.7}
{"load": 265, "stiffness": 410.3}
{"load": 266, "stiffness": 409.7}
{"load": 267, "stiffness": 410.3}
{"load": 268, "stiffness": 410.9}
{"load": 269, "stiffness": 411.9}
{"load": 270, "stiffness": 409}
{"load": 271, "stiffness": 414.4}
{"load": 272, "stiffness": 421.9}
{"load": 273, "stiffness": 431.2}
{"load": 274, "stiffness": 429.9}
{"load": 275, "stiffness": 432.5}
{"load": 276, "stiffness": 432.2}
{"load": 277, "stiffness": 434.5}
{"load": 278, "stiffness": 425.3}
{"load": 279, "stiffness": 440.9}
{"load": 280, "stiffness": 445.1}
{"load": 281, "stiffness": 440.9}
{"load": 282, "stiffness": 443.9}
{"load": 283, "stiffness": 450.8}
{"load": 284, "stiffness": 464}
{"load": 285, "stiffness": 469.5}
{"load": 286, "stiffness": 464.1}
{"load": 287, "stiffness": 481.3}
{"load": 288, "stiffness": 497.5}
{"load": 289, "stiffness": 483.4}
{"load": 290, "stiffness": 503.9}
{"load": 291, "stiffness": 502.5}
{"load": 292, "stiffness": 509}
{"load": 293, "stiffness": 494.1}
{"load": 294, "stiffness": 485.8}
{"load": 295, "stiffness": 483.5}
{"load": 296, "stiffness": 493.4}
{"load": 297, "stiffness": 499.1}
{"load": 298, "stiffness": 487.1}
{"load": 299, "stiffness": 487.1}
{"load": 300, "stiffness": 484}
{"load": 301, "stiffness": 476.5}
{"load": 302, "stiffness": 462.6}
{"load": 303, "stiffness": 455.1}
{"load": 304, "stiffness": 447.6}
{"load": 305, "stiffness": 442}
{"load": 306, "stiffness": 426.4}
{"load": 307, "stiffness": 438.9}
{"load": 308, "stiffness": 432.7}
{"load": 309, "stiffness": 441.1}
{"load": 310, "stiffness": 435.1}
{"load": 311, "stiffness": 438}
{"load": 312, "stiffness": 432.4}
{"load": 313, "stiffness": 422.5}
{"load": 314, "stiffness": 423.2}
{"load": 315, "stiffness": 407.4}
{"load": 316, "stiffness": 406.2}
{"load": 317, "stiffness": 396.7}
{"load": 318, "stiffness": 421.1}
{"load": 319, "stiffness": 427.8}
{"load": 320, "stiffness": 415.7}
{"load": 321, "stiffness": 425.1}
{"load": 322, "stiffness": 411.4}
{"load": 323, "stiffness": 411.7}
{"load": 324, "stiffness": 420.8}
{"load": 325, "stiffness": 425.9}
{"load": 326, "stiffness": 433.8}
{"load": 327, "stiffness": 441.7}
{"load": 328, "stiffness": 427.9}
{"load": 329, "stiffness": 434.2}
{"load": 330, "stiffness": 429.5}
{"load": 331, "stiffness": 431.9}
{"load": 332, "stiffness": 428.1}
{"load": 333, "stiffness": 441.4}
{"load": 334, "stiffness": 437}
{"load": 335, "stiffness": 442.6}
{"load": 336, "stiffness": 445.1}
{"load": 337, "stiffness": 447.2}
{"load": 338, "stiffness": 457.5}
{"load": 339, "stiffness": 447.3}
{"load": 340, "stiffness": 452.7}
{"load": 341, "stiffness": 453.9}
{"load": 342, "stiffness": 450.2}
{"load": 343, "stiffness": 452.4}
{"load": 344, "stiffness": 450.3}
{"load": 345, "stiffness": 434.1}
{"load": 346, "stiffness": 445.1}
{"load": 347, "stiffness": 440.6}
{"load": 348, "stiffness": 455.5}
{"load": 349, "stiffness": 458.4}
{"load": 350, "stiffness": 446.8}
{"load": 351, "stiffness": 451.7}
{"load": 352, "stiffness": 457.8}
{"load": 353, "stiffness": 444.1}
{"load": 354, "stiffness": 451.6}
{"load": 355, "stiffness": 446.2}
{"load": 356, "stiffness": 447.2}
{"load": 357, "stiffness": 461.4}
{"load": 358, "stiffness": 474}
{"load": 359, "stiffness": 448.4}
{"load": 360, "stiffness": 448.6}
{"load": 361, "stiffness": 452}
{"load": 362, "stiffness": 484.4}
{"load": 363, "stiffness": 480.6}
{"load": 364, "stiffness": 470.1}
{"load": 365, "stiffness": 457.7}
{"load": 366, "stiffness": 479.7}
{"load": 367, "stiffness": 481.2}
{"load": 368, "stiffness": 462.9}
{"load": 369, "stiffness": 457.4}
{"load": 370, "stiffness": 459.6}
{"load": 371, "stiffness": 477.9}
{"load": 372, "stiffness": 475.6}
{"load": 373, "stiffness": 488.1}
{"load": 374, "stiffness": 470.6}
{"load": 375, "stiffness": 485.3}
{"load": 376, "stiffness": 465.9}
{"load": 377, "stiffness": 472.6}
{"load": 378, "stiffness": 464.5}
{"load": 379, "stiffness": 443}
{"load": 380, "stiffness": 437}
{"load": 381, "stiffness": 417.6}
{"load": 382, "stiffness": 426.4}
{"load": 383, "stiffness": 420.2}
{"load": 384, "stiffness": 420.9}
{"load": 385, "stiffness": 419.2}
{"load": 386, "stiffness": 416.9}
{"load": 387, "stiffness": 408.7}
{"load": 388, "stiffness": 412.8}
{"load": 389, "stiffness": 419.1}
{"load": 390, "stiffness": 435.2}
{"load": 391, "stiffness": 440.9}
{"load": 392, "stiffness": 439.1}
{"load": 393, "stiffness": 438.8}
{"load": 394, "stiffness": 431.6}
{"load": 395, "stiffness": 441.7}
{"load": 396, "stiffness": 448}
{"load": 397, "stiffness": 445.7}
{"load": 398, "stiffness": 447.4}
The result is -5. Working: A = -7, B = 10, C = -13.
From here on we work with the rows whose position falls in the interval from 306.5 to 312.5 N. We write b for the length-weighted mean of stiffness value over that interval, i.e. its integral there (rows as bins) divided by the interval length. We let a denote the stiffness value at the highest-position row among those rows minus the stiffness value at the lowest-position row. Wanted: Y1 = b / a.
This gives -67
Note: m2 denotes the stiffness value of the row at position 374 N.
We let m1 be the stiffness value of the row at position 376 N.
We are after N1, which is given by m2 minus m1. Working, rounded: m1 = 465.9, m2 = 470.6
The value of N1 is 5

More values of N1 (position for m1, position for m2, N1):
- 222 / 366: 87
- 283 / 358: 23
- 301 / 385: -57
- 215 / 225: -57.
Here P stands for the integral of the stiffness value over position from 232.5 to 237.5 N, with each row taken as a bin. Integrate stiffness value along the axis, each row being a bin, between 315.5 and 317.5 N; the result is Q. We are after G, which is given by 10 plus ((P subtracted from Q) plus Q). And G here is -659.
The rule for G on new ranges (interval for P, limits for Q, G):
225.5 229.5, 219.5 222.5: 897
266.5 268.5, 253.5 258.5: 3264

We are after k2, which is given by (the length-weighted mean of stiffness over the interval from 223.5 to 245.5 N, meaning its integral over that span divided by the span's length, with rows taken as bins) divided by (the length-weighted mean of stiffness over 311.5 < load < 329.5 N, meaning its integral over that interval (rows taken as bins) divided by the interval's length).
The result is 1.02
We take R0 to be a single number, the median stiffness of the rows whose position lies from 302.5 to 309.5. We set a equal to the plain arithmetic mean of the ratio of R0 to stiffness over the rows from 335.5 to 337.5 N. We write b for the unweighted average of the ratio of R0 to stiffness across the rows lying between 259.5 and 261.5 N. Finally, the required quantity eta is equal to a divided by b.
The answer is 0.93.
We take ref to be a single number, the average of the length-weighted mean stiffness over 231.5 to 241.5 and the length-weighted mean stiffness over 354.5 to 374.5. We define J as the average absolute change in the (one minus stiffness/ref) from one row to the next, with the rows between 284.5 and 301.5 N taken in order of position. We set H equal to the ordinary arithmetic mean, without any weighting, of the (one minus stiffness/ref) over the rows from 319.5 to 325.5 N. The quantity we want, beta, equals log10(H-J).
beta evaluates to -1.2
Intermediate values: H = 0.090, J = 0.0197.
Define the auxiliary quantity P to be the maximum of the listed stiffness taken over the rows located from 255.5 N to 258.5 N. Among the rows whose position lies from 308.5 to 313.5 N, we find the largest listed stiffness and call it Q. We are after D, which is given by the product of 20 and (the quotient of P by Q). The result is 18.4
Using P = 405.6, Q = 441.1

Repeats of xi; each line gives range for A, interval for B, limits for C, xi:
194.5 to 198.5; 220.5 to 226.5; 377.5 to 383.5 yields -27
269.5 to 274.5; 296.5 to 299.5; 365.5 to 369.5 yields -7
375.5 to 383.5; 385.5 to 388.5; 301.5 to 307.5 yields -37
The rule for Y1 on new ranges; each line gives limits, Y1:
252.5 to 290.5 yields 8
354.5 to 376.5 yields 24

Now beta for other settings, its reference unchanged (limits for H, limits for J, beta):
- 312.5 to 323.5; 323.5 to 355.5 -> -1.1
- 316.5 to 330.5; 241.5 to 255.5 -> -1.2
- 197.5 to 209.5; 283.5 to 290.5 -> -2.1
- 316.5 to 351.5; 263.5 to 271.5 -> -1.4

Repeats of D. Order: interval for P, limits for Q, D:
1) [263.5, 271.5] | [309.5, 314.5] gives 19.3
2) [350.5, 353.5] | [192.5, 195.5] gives 20.8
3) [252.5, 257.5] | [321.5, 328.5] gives 20.3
